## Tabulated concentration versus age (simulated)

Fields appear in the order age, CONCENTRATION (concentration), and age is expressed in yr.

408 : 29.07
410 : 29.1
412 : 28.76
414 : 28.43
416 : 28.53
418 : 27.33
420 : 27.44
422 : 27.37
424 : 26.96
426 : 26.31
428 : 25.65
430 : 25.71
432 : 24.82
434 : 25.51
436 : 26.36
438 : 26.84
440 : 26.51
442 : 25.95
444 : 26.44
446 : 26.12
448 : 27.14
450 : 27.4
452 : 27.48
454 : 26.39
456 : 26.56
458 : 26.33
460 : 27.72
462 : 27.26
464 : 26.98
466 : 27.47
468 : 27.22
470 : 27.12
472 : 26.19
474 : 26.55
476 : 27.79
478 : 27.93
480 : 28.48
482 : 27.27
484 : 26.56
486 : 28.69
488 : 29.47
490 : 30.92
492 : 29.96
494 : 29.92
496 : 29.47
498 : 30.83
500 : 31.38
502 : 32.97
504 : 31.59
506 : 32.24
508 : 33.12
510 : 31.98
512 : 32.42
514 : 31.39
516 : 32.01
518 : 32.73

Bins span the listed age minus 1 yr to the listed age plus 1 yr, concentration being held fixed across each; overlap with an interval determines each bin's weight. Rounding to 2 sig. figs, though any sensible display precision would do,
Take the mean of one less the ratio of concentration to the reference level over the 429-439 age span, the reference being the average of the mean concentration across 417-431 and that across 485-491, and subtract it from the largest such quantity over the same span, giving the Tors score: 0.036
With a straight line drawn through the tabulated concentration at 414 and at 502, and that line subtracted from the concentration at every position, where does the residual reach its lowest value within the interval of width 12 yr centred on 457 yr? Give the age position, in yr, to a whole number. 458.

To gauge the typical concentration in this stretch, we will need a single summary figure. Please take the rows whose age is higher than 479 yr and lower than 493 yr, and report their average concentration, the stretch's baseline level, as 28.8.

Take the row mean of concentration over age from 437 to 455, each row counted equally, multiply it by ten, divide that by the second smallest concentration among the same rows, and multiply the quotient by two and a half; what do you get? 25.6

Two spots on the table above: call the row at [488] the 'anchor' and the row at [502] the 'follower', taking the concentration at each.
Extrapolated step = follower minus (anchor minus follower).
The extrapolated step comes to 36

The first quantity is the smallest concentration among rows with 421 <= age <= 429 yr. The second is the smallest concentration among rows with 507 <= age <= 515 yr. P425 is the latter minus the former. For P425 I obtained 5.7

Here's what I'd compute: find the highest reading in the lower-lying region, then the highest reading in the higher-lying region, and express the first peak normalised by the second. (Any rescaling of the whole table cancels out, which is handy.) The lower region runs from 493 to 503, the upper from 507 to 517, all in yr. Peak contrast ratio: 1.00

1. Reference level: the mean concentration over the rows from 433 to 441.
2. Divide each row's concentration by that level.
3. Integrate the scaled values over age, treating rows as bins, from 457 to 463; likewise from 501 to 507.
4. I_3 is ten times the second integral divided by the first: 11.9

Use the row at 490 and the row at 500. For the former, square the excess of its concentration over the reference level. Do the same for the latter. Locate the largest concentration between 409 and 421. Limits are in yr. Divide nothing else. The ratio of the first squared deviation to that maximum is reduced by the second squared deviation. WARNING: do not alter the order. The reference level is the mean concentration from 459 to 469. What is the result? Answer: -16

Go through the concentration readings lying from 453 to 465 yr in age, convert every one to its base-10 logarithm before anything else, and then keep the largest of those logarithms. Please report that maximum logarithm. 1.44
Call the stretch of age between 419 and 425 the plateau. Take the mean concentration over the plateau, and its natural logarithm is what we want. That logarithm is 3.31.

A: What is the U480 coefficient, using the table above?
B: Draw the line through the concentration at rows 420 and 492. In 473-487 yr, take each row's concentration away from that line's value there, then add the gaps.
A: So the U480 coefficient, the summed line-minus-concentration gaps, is 13.5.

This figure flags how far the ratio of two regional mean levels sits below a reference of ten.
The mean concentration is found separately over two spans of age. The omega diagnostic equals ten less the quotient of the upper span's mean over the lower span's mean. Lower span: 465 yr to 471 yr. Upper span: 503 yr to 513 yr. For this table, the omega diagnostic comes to 8.82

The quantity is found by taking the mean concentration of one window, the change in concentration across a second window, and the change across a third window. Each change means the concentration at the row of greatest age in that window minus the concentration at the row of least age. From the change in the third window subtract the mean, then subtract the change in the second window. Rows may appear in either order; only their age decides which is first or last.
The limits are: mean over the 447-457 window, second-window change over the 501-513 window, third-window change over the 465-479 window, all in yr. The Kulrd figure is -26.0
